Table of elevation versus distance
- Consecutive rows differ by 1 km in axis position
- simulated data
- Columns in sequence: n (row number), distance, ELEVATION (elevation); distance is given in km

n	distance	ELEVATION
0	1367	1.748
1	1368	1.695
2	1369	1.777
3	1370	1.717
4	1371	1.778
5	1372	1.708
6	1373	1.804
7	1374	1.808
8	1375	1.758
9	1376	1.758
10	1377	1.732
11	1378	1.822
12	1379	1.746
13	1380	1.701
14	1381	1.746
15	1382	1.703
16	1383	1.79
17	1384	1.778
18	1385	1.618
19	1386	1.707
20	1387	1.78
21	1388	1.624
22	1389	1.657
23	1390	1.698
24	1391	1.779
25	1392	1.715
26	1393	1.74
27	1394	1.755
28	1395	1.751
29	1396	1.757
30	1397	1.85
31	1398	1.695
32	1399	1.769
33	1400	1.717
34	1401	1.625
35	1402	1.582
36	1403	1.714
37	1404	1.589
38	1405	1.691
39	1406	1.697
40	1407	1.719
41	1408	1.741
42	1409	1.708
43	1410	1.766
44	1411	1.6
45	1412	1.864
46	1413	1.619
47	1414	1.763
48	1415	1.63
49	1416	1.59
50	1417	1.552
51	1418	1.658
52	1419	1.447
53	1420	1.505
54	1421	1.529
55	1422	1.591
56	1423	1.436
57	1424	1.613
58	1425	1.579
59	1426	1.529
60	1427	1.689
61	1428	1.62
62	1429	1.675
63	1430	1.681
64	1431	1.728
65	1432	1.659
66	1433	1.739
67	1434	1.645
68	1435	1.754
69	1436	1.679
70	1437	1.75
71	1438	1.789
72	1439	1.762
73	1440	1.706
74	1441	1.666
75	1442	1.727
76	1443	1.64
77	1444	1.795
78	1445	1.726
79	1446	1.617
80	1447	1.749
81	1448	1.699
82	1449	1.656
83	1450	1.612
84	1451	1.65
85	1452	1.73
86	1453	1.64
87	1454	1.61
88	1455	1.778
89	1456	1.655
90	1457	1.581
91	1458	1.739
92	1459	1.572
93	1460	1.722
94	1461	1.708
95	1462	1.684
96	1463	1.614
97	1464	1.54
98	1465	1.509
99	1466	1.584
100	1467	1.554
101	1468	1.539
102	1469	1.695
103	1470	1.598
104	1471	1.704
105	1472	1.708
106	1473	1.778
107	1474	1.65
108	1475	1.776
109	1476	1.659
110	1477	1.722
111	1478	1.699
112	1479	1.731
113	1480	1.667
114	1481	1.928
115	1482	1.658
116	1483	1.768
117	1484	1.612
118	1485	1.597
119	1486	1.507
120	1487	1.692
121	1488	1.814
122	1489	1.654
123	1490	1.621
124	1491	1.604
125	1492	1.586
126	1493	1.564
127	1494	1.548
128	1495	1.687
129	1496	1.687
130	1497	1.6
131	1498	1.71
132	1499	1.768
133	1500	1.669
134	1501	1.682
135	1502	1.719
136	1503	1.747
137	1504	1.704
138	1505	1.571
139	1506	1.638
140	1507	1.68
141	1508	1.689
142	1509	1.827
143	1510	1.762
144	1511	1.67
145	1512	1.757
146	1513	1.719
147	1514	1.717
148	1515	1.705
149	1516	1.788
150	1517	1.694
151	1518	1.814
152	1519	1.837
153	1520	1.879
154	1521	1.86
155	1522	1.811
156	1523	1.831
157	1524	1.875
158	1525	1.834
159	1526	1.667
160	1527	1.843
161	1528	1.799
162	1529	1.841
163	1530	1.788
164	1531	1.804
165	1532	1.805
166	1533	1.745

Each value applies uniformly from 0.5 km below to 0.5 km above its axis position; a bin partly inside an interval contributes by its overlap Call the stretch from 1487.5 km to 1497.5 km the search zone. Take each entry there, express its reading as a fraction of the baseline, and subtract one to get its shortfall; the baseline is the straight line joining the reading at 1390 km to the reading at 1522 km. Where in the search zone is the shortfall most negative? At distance 1494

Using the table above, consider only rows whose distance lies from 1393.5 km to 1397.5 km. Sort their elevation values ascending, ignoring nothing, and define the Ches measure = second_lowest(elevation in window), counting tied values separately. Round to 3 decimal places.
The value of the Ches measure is 1.755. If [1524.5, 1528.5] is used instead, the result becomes 1.799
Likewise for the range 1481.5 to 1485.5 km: 1.612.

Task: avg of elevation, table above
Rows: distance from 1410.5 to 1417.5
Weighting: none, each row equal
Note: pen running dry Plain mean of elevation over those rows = 1.66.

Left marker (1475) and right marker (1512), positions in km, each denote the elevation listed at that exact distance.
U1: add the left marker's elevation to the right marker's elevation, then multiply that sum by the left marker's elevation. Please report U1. 6.3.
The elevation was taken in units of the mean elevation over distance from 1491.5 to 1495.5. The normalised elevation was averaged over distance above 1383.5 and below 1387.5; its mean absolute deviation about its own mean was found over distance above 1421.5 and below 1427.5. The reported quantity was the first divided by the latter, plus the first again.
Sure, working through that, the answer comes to 30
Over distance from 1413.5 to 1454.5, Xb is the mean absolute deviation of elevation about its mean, 0.07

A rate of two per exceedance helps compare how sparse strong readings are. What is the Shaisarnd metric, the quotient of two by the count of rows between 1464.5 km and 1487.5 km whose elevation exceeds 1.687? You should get 0.182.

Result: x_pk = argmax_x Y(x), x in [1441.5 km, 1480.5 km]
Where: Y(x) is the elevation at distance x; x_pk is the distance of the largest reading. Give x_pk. 1444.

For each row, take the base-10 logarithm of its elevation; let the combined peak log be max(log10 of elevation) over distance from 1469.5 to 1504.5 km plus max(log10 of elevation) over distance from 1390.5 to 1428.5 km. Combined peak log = 0.556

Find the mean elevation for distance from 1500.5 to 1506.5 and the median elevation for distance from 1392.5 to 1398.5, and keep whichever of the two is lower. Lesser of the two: 1.68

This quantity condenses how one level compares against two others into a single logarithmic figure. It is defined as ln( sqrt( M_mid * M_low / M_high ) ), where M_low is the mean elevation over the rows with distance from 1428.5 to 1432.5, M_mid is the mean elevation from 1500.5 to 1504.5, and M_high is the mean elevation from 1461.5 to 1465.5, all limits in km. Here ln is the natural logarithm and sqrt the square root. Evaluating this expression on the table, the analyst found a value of 0.299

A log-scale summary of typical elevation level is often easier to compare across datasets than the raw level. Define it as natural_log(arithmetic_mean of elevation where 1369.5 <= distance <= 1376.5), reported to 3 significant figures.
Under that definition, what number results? 0.566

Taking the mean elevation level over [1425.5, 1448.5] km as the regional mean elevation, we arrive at 1.70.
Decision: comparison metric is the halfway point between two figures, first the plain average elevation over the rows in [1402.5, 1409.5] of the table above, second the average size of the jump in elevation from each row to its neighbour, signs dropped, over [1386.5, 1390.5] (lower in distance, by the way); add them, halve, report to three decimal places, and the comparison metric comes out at 0.885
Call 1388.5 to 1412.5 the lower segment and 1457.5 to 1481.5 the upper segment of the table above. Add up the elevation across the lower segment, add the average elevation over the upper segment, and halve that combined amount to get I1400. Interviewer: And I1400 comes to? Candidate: 21.4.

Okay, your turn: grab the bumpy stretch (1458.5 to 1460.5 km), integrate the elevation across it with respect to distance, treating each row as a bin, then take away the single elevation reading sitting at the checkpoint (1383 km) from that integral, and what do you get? 1.50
